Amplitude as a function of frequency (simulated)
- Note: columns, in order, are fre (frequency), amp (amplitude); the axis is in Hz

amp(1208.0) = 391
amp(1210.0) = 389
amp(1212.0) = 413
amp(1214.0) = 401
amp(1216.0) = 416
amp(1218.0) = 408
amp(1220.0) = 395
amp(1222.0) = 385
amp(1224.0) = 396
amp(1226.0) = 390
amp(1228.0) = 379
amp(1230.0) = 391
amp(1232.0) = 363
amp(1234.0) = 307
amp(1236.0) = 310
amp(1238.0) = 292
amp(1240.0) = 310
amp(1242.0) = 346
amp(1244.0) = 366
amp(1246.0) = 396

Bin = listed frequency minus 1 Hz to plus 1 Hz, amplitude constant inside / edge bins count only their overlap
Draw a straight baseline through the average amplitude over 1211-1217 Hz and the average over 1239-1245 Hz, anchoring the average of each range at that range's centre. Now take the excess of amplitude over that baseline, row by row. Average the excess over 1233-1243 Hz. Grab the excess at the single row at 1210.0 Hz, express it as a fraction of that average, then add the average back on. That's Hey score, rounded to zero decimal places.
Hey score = -37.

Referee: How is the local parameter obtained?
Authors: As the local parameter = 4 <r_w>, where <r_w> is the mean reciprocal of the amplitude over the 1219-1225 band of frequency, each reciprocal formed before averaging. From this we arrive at 0.0102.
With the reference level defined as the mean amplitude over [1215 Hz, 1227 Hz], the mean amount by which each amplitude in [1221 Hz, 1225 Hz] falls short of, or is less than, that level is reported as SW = 8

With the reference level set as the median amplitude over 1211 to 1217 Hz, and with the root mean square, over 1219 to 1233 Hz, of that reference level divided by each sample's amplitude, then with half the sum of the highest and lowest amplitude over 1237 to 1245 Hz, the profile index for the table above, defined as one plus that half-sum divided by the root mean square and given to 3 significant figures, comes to 308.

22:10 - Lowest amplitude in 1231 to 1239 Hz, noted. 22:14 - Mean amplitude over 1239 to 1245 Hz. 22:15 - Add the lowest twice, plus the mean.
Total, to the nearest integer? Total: 925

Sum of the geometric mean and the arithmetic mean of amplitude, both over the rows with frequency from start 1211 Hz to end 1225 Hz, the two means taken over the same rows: 804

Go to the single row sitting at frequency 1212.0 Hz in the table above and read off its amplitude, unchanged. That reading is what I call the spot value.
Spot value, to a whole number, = 413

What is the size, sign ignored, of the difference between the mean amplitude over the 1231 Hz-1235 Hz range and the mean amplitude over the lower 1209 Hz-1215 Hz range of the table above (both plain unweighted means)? 66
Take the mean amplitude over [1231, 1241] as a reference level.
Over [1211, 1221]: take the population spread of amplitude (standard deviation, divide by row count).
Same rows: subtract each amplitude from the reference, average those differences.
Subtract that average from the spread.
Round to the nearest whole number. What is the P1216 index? 98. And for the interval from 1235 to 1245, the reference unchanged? 35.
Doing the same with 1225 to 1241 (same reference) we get 66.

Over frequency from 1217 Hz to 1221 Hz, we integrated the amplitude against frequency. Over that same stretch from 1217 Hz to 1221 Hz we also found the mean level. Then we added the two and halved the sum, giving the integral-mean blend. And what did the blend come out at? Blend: 1004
